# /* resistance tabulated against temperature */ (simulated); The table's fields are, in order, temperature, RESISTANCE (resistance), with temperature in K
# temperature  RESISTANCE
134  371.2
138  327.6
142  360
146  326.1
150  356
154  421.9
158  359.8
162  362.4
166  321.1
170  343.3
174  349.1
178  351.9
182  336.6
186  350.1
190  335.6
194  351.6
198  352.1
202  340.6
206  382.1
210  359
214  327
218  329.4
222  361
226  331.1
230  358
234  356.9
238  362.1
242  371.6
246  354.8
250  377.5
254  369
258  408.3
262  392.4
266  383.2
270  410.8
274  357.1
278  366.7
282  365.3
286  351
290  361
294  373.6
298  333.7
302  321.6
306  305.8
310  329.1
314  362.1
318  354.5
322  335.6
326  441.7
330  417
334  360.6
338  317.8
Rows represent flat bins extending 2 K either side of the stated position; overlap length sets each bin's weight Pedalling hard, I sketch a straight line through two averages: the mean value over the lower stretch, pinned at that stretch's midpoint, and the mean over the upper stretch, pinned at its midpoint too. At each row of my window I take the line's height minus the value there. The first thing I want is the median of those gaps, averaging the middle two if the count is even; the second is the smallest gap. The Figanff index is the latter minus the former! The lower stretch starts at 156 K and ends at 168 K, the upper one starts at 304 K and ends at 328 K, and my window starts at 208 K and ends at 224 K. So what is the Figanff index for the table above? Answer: -16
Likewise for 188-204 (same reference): -6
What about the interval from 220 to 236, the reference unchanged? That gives -4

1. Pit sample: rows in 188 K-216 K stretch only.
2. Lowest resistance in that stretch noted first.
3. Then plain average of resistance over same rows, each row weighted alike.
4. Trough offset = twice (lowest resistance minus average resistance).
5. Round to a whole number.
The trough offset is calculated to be -45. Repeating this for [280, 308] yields -78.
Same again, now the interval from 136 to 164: -66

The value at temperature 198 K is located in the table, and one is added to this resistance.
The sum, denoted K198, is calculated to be 353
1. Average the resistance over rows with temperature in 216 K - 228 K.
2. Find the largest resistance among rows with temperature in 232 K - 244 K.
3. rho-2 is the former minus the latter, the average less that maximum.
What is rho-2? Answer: -31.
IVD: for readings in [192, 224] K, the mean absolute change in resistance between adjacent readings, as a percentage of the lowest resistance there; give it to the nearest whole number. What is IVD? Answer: 6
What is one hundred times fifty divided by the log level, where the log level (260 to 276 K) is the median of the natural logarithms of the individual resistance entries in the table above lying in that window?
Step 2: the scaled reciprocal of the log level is 839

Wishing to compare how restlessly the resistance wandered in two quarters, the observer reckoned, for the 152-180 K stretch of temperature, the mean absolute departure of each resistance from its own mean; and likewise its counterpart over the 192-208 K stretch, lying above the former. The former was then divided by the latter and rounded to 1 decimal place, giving 1.5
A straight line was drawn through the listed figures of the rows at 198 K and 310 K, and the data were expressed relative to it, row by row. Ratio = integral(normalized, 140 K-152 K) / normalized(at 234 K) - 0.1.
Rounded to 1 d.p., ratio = 11.0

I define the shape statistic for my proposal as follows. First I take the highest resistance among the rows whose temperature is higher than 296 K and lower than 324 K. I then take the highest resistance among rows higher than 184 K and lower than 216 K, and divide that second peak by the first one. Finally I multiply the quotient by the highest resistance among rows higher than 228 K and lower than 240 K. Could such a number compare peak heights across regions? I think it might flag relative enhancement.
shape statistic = 382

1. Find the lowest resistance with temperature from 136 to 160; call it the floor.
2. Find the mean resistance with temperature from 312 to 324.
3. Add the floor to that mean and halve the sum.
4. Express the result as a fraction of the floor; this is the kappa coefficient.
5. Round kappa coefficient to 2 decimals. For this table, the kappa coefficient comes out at 1.04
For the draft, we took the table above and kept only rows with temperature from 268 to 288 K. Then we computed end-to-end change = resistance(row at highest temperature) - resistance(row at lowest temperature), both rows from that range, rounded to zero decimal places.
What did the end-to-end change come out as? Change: -60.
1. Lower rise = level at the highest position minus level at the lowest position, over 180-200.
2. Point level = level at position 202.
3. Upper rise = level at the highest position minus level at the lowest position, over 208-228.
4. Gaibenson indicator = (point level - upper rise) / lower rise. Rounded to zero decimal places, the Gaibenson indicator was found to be 24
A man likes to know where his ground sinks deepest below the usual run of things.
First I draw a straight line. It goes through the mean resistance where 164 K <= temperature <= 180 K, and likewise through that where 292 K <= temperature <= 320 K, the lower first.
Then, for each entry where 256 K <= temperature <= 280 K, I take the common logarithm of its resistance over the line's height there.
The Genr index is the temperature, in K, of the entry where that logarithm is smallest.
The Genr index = 274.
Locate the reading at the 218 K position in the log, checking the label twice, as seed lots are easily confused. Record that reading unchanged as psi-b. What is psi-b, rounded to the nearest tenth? 329.4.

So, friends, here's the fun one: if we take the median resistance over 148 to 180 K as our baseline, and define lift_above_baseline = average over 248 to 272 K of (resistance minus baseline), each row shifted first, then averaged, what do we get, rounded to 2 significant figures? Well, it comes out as 36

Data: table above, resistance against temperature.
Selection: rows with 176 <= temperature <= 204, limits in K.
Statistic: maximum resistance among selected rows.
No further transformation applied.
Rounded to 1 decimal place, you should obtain 352.1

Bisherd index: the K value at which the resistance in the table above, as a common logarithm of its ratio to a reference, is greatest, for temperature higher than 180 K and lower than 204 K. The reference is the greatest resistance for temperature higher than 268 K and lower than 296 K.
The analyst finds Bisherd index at 198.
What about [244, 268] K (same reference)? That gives 258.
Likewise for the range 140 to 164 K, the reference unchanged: 154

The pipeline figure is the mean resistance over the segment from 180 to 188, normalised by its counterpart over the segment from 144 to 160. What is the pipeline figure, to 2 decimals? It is 0.94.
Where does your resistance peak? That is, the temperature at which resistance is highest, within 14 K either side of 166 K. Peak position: 154 K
